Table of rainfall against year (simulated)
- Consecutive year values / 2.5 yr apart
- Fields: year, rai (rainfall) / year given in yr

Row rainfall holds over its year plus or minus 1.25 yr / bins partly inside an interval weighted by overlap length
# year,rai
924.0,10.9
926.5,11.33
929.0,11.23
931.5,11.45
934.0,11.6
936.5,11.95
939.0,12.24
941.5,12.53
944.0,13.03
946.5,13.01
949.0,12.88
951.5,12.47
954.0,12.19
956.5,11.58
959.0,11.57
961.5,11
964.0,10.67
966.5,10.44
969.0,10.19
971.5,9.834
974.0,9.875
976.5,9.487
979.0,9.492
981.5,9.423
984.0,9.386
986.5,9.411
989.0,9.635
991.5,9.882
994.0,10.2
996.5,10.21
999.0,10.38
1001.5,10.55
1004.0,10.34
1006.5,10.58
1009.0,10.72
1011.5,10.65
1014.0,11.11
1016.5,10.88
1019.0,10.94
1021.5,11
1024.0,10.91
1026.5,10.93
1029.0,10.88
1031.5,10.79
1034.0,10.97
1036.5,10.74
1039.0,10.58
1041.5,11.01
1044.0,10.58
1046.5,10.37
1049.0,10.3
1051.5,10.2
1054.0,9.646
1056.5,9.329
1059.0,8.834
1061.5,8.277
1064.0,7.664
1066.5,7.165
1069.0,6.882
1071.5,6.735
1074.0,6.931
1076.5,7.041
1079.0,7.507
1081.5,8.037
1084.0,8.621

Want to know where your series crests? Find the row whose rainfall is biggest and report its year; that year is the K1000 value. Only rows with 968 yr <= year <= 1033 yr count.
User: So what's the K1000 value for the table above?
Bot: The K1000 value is 1014.0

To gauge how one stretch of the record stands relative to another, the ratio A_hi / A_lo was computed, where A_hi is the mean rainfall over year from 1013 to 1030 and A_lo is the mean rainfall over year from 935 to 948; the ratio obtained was 0.87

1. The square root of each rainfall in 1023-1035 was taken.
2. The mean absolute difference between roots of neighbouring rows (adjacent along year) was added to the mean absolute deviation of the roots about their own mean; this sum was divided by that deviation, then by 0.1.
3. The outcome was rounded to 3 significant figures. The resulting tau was 27.4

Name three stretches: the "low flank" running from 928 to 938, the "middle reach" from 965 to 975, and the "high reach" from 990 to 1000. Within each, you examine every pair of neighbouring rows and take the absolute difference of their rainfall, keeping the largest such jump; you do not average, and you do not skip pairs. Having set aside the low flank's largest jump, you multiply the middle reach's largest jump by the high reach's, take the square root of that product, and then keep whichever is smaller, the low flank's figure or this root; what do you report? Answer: 0.34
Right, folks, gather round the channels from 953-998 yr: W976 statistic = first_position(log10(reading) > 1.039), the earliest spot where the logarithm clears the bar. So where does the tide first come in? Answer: 954.0 yr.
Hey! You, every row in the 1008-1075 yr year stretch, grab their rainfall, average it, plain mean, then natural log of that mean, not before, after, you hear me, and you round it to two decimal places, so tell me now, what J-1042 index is 2.28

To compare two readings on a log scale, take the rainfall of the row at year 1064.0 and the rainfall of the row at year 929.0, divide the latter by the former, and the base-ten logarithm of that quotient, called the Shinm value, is 0.17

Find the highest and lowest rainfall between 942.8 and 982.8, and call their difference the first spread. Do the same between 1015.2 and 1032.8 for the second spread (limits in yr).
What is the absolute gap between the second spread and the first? 3.4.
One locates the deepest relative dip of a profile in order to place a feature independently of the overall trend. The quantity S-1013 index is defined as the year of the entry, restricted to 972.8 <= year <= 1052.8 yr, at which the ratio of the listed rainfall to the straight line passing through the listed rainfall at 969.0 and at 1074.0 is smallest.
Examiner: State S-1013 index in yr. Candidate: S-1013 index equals 976.5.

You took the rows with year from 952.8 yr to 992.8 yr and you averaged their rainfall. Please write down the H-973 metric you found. 10.3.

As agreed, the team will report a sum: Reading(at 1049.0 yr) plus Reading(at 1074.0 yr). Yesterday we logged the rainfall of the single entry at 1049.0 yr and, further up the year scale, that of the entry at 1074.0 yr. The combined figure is 17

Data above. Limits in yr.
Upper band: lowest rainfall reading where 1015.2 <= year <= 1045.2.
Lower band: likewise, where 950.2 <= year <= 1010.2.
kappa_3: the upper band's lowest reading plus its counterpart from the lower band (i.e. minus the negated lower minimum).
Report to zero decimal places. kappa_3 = 20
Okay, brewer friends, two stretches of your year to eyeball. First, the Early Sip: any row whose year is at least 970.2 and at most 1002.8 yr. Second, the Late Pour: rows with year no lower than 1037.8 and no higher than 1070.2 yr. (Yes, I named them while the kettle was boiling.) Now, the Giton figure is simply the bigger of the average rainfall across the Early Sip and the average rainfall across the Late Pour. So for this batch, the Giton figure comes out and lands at 9.8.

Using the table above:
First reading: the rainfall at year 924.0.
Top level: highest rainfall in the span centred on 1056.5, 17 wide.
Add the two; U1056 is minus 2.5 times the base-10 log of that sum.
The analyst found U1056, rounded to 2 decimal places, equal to -3.32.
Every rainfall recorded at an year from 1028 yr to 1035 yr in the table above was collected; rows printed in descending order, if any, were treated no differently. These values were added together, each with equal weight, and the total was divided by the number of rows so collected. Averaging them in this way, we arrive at 10.9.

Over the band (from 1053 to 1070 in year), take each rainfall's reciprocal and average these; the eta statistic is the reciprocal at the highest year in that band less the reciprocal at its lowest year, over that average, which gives 0.34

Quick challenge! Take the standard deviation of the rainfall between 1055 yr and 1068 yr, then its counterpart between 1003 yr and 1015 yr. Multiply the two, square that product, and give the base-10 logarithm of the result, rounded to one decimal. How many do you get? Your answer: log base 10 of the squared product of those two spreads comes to -1.4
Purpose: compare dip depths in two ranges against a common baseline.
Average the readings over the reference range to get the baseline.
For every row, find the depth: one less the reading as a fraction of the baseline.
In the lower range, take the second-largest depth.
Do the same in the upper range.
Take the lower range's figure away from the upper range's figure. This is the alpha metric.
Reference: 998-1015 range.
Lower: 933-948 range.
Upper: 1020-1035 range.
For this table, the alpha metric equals 0.10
